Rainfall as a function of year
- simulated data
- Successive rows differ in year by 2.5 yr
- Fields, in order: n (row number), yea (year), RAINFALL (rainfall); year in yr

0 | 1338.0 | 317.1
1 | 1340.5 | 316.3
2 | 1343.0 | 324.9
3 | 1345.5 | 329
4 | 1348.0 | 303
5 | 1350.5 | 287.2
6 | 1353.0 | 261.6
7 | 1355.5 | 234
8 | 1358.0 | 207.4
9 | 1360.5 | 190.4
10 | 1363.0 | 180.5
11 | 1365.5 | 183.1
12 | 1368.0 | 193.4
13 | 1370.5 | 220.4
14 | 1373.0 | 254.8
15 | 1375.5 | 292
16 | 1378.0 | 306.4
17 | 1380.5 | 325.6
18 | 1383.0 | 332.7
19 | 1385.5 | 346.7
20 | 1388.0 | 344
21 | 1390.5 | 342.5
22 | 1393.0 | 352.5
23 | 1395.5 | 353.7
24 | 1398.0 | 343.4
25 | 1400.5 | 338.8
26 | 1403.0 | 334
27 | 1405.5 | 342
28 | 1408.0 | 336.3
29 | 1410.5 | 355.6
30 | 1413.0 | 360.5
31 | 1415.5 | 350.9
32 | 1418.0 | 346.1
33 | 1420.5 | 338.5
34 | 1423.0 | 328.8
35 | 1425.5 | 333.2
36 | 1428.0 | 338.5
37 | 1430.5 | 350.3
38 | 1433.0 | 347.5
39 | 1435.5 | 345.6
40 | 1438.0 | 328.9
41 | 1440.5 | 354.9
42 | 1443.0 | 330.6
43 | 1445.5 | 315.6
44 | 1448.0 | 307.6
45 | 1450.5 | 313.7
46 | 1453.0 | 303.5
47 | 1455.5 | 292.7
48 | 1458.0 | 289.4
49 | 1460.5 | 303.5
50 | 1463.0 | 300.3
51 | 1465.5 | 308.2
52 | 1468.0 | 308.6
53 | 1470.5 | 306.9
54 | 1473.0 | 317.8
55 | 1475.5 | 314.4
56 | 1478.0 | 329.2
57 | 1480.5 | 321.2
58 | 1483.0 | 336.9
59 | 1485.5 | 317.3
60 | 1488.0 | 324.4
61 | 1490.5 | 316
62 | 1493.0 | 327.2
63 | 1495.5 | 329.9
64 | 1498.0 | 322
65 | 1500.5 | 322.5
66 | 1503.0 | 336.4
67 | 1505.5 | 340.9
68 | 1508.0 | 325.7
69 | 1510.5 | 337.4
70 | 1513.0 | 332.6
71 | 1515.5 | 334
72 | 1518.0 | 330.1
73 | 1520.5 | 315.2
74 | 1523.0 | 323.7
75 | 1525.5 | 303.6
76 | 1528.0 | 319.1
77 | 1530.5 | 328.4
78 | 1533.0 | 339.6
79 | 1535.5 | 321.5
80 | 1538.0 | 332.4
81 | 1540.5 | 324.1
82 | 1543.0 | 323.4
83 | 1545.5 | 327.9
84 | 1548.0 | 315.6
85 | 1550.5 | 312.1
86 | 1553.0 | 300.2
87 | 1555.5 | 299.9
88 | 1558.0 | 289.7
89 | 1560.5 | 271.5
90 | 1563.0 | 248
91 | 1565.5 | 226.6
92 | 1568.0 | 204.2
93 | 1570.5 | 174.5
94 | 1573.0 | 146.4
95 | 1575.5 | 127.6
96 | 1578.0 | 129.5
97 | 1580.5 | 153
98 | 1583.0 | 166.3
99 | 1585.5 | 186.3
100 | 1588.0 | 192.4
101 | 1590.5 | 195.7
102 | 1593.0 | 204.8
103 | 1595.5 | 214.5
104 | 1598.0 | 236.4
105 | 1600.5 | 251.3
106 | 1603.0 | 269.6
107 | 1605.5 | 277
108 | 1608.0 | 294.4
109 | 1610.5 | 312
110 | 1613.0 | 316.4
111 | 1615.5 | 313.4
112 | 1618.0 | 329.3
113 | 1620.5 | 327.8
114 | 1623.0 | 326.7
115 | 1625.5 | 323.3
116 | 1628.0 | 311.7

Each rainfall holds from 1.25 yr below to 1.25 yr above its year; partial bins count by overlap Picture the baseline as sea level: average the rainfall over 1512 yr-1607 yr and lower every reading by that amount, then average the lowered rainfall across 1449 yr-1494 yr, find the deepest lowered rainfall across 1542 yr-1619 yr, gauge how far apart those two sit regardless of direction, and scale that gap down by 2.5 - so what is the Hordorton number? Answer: 74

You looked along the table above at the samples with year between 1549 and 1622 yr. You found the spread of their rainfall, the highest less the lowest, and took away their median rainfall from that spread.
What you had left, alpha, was -46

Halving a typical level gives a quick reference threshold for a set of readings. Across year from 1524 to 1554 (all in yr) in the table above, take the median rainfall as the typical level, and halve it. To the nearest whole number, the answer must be 161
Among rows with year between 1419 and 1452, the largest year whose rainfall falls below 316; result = 1450.5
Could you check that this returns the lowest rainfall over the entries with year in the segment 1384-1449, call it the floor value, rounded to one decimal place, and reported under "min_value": 307.6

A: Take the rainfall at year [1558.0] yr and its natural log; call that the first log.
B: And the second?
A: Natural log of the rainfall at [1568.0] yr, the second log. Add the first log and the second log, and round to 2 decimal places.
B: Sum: 10.99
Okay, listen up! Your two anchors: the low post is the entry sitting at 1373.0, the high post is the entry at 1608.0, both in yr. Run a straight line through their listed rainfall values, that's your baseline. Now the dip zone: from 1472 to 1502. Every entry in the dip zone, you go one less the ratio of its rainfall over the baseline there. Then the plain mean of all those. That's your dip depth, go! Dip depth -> -0.18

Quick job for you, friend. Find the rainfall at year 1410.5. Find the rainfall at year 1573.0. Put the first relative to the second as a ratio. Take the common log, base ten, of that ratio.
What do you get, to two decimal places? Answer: 0.39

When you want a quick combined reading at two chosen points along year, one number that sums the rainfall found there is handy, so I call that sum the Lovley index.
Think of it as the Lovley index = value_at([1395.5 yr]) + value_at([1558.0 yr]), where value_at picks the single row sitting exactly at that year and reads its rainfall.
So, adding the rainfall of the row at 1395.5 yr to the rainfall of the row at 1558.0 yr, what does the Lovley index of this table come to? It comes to 643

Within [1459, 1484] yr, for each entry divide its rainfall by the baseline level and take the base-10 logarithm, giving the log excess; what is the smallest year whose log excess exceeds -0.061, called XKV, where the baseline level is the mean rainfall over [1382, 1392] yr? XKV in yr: 1460.5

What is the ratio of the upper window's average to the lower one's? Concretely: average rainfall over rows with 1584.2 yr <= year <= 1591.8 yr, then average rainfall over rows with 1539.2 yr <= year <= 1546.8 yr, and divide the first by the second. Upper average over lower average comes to 0.59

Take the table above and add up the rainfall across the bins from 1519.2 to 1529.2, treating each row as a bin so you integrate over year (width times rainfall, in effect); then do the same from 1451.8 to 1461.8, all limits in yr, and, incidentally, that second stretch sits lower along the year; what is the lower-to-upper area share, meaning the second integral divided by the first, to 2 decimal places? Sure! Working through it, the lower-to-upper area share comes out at 0.94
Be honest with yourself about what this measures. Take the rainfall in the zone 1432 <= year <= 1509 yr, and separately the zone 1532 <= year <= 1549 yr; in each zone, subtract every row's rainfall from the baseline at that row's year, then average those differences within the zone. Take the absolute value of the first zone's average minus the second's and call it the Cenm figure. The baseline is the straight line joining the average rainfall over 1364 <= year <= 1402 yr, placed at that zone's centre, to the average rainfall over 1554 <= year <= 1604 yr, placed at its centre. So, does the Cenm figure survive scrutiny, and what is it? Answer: 39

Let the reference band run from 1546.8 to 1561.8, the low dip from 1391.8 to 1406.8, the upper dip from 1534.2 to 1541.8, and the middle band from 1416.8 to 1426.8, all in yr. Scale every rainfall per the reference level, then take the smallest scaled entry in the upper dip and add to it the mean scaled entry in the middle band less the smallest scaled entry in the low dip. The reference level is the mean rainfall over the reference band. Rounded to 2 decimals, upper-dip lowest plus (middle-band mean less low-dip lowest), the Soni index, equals 1.09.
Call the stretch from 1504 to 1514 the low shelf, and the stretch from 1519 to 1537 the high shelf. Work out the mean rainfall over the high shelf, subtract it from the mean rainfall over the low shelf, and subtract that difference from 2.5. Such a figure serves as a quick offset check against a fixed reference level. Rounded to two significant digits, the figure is -10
